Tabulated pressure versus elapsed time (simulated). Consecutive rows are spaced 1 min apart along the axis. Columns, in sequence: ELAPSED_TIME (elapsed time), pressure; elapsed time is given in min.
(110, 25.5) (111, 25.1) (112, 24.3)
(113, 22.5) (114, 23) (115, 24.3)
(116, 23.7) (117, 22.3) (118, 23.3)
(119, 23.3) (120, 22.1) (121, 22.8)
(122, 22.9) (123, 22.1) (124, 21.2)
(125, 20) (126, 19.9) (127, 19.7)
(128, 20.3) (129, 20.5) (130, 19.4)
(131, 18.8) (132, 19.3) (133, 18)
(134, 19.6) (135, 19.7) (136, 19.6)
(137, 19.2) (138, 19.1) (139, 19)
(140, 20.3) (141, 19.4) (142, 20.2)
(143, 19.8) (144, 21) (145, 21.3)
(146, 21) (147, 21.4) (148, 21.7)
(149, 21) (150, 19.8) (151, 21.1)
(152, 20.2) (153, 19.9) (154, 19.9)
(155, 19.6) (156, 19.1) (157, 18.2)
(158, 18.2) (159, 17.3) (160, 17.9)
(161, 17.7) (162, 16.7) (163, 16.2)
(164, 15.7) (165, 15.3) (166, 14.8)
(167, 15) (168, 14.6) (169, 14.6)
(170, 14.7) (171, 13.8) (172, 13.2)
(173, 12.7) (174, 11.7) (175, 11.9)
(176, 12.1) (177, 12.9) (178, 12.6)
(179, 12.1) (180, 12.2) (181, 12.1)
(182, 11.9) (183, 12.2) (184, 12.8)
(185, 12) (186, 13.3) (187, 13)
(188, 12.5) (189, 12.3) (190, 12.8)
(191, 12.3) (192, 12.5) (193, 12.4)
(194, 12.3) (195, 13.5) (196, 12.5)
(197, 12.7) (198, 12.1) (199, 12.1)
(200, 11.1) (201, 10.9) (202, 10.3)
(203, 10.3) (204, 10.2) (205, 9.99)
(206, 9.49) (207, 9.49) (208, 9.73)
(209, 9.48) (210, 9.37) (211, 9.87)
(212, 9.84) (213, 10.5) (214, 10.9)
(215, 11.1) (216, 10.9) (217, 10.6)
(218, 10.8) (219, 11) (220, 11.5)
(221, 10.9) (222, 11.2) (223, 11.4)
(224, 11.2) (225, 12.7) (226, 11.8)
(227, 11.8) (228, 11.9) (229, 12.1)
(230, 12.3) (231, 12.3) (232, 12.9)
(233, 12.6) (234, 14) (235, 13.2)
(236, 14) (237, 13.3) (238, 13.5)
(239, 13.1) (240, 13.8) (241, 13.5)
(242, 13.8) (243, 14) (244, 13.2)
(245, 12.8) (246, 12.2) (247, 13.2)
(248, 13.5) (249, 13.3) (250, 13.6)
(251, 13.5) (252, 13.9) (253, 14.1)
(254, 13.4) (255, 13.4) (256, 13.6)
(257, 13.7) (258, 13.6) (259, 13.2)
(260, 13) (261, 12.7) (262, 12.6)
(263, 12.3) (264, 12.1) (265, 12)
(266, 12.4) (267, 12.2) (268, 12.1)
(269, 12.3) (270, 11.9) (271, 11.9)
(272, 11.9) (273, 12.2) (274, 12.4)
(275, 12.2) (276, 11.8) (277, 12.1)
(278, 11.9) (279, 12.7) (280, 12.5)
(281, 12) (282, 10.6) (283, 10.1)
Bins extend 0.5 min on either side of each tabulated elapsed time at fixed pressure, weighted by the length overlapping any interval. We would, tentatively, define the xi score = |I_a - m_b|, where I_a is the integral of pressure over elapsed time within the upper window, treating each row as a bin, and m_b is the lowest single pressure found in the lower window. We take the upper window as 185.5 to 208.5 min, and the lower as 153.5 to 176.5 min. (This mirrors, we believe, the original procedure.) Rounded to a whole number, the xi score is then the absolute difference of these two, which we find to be 256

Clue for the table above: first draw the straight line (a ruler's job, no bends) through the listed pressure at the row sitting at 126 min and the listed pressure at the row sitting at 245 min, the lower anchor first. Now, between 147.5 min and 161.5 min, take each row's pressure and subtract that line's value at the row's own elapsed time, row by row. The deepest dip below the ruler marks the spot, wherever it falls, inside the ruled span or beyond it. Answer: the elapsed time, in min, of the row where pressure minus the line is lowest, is 159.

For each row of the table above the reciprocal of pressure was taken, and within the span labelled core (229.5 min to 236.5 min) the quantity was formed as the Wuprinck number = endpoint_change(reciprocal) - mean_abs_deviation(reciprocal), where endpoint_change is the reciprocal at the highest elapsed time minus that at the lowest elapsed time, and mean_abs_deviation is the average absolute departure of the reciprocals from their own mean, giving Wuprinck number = -0.013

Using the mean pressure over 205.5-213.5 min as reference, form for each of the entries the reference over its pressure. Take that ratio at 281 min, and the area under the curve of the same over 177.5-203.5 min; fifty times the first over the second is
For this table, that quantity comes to 1.9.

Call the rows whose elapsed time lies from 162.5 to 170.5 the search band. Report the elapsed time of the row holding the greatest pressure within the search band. 163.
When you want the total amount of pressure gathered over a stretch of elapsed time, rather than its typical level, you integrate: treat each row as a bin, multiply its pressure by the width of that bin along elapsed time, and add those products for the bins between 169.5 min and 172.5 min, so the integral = 41.7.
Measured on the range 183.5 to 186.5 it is 38.1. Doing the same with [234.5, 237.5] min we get 40.5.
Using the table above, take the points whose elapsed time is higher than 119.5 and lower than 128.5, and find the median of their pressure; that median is 21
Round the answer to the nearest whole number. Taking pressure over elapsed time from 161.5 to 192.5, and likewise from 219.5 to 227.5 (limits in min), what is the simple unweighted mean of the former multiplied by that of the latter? 154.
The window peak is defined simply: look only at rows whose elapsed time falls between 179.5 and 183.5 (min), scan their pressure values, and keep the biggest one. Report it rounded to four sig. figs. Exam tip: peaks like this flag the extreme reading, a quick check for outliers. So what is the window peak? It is 12.20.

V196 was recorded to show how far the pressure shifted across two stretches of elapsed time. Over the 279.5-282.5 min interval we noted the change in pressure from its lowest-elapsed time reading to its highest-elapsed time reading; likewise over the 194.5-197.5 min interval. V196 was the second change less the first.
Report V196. 1.1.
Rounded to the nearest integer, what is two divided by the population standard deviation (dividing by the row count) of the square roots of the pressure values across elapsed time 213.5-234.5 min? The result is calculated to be 16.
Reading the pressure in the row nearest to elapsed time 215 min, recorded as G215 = 11.1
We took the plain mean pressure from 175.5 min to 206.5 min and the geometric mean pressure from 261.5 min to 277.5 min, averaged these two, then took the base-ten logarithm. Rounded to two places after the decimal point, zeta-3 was 1.08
